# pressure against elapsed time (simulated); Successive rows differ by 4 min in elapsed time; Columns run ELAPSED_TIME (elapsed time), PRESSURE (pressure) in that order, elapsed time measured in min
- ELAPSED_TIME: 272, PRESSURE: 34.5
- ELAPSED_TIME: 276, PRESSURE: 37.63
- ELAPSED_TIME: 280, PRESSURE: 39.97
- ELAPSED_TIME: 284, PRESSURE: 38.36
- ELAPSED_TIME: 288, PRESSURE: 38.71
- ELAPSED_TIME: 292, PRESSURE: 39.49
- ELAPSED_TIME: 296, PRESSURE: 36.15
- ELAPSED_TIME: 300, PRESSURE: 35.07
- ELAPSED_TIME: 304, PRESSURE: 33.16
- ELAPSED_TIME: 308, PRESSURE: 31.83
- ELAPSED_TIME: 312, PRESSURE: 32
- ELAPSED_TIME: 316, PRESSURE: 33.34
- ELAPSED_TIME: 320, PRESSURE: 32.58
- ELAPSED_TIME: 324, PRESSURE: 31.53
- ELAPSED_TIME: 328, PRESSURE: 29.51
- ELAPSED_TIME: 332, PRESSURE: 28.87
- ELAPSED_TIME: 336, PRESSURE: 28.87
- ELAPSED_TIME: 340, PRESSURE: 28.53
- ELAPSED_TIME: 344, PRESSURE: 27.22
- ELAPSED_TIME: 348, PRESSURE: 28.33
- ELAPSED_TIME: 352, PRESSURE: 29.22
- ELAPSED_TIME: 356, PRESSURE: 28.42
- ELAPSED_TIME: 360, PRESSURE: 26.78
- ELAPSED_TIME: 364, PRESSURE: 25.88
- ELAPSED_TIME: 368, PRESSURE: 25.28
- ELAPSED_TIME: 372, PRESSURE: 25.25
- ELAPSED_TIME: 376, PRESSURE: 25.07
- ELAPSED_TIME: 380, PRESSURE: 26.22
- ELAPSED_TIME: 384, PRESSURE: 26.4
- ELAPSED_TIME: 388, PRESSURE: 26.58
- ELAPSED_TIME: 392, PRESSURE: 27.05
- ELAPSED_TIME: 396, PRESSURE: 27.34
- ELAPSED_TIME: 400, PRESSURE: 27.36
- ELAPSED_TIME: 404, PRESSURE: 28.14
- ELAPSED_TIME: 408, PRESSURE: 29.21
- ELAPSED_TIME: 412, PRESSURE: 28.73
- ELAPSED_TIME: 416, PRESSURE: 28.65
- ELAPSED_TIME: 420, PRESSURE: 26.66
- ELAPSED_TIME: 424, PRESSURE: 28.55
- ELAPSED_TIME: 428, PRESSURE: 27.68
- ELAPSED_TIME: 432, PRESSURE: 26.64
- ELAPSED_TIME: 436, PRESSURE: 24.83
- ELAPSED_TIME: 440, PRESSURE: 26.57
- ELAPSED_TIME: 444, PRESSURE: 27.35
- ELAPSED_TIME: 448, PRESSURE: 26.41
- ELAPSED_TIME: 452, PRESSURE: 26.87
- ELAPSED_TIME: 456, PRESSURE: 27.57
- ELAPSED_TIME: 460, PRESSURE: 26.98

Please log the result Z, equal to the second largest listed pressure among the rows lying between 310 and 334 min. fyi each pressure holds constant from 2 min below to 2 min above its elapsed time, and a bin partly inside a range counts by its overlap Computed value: 32.58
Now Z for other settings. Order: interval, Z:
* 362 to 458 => 28.73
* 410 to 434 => 28.65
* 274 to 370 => 39.49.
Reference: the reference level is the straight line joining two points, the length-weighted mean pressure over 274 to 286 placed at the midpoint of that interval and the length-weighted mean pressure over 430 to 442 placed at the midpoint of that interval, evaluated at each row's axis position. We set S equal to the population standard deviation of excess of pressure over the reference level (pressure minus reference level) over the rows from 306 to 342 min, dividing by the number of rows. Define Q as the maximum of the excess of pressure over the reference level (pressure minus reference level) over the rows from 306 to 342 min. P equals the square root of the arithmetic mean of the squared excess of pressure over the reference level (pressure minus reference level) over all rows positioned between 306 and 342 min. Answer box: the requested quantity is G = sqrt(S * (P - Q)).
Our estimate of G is 2.7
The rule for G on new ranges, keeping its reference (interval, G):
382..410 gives 1.5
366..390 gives 3.1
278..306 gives 0.2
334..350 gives 2.3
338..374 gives 2.8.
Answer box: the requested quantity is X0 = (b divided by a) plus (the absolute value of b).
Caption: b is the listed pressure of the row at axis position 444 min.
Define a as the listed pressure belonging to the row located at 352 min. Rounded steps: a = 29.22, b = 27.35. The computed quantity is 28.3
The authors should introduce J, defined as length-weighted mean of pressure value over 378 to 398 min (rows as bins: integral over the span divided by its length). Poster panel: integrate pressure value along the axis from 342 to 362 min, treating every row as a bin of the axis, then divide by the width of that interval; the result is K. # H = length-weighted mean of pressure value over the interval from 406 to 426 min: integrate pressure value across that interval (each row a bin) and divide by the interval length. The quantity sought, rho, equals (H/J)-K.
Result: -26.9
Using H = 28.4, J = 26.7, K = 28.0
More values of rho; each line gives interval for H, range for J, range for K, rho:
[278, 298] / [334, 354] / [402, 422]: -26.9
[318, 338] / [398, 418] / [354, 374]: -25.3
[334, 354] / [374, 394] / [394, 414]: -27.1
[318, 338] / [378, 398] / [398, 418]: -27.3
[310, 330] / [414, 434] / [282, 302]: -36.4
